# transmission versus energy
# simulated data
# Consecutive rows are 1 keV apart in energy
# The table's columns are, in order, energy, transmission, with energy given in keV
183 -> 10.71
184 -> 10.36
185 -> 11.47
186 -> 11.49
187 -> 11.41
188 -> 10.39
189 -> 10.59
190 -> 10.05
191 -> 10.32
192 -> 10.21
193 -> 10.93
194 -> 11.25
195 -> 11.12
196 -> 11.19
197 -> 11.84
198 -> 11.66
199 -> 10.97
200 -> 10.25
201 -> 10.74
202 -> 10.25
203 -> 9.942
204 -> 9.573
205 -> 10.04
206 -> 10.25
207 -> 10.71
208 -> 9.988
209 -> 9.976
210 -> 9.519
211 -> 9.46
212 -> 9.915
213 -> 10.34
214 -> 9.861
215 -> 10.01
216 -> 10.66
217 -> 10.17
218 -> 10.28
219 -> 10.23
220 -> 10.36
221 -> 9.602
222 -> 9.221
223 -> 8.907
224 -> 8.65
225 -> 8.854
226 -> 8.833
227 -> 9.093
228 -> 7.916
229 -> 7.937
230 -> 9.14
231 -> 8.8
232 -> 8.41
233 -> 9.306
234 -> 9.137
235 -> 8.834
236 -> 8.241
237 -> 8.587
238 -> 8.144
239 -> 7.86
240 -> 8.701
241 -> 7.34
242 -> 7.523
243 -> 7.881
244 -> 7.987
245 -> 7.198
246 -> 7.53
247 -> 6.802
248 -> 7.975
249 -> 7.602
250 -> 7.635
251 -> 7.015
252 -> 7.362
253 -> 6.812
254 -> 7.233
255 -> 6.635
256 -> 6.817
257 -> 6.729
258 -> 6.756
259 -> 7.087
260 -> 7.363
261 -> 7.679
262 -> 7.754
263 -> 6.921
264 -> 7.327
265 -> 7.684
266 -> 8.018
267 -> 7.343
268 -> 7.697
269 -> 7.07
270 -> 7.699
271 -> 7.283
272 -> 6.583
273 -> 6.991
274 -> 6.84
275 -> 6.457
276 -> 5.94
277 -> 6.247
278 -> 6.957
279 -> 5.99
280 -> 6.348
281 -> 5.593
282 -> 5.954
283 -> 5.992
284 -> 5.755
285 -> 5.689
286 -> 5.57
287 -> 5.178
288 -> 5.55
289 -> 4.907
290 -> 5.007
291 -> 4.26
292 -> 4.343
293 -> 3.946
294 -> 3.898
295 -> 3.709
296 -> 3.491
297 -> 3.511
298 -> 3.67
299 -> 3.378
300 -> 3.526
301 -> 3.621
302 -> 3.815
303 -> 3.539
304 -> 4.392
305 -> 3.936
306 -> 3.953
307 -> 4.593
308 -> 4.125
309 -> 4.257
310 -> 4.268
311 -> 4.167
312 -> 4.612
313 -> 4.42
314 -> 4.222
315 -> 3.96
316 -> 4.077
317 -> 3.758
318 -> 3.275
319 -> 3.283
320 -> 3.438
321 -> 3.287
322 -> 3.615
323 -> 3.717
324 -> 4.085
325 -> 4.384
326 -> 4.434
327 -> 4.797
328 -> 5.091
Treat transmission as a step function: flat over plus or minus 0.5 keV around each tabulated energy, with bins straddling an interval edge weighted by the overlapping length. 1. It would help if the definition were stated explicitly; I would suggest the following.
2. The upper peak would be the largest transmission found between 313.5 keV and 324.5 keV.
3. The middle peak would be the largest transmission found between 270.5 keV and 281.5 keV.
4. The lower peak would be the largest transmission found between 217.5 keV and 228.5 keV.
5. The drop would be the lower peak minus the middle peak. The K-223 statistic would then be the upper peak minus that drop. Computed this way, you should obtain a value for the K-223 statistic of 1.1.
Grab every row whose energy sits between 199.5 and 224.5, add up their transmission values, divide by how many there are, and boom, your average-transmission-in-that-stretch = 10.0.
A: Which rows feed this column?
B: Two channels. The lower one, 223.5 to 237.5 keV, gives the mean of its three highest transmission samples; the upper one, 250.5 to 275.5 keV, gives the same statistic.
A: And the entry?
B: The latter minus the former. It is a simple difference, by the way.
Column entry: -1.4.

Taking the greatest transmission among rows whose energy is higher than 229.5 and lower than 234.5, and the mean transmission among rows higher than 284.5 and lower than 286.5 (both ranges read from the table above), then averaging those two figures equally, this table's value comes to 7.5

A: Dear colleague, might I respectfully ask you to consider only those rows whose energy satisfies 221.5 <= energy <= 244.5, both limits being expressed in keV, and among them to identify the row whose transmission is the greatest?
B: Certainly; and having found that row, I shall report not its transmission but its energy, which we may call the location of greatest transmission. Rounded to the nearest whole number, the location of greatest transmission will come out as 233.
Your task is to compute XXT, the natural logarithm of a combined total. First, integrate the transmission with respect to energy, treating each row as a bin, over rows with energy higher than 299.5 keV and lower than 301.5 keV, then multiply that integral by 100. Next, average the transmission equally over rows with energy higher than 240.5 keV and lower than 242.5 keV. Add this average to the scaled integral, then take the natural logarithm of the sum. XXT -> 6.58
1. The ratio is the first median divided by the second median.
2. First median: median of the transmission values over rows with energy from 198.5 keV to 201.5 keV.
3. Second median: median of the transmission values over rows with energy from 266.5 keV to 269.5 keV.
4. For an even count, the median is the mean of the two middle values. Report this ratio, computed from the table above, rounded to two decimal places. 1.46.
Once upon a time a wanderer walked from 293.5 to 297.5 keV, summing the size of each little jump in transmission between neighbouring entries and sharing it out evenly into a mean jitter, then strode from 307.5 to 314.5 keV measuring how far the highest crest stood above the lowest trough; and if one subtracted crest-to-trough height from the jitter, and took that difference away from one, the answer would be 1.34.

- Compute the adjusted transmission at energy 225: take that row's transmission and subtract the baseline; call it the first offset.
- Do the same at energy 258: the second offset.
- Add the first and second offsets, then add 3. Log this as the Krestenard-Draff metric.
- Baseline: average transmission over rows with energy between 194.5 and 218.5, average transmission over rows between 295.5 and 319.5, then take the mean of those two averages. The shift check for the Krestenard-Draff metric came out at 4.3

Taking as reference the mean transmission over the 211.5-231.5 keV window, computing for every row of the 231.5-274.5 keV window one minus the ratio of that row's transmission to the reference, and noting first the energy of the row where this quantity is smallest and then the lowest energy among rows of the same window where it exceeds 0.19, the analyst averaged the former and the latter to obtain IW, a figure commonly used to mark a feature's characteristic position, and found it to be 237.0 keV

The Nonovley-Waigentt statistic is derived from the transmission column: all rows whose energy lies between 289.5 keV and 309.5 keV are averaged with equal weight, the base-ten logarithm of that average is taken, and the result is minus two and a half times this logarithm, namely -1.49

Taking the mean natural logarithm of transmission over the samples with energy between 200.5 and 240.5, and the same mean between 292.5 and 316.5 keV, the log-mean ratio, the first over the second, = 1.63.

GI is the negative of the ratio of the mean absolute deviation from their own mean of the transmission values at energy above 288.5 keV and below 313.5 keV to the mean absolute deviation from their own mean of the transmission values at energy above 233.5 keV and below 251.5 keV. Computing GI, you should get -0.75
